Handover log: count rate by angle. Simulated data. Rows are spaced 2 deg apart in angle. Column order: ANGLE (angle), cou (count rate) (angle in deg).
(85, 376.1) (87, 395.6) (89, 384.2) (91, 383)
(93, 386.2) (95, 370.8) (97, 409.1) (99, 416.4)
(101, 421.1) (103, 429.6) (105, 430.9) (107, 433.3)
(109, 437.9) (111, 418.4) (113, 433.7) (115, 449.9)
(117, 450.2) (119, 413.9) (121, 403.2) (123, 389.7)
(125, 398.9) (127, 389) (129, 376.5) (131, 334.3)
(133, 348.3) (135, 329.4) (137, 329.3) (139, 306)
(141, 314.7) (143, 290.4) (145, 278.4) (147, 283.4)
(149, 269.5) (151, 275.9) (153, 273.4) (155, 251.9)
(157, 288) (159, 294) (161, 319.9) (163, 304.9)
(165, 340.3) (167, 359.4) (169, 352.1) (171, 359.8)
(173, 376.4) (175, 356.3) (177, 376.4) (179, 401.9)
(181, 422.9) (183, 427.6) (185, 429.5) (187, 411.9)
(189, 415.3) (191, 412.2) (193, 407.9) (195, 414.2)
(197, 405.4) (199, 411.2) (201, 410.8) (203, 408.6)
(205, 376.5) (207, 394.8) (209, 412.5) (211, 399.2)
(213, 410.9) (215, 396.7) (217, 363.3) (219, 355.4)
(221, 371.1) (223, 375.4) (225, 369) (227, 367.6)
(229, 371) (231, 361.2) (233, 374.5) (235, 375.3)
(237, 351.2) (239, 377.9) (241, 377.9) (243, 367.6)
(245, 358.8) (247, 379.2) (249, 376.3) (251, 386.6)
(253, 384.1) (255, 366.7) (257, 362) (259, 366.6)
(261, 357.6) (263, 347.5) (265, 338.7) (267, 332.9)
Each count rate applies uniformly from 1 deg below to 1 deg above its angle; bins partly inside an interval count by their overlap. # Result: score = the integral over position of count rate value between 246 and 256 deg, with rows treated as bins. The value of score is 3786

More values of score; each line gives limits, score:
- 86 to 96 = 3840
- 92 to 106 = 5728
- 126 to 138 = 4214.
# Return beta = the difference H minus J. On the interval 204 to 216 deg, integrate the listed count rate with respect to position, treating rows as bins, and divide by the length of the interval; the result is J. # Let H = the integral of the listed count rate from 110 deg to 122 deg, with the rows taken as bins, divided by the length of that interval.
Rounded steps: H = 428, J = 398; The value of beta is 30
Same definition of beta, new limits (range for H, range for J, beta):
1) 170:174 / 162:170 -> 29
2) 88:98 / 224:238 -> 20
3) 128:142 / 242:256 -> -40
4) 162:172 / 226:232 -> -23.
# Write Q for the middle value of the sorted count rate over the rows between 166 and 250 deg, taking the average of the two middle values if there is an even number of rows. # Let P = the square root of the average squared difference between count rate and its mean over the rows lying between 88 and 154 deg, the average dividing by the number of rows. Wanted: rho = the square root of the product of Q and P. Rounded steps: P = 58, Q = 377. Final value 147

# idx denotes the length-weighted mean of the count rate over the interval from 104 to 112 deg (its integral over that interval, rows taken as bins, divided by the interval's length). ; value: 430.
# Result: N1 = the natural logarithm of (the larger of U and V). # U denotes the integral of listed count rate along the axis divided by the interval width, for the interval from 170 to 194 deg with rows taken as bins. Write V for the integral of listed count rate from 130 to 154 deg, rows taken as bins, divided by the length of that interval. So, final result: 5.991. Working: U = 400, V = 303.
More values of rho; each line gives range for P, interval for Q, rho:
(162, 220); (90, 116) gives 112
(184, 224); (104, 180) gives 83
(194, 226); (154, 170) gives 78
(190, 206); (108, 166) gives 61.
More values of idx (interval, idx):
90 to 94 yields 385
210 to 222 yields 383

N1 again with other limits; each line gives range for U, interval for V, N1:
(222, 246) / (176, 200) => 6.019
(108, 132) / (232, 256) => 6.011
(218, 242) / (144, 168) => 5.911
